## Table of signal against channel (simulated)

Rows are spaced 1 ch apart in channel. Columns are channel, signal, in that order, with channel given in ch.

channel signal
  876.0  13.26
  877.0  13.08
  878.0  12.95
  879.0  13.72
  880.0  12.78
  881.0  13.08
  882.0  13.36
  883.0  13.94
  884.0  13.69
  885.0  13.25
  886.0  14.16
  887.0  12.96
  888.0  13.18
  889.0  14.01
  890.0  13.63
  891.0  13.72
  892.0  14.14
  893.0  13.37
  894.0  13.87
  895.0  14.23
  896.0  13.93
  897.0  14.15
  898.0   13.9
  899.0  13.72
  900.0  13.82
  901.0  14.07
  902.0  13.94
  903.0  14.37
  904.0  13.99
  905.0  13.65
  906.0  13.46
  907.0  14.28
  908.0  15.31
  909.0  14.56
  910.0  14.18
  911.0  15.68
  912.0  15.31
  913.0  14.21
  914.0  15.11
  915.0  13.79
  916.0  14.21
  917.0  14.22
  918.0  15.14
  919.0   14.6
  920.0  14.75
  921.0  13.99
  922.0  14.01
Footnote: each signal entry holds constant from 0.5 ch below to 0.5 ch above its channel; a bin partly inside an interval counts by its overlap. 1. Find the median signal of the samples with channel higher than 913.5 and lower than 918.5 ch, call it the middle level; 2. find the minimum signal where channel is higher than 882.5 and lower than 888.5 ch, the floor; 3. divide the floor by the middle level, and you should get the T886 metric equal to 0.911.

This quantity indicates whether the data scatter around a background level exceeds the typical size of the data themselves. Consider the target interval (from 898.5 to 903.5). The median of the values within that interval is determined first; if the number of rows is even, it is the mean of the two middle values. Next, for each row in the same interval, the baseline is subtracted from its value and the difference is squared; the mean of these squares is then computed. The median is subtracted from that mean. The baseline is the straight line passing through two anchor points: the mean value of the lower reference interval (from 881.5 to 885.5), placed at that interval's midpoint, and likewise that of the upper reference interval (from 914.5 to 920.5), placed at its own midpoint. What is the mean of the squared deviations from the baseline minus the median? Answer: -13.9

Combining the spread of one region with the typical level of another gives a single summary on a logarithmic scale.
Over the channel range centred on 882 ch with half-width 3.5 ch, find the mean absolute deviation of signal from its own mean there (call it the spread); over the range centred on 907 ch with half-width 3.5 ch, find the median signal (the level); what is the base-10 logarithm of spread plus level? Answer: 1.16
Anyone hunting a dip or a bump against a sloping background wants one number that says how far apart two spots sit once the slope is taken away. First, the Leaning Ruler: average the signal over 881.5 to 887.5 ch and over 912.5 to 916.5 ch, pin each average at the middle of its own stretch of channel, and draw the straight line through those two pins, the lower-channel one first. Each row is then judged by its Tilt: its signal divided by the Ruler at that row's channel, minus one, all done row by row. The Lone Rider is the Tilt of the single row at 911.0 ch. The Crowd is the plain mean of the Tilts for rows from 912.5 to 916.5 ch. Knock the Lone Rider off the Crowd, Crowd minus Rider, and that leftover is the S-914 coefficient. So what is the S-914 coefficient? -0.10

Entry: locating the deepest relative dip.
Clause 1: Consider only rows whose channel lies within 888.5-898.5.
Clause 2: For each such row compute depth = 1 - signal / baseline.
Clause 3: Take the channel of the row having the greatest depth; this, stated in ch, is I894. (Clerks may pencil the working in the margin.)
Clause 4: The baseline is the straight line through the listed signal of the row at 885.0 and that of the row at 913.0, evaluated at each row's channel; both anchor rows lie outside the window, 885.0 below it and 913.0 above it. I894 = 893.0 ch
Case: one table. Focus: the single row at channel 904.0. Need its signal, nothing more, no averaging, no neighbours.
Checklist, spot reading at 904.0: 13.99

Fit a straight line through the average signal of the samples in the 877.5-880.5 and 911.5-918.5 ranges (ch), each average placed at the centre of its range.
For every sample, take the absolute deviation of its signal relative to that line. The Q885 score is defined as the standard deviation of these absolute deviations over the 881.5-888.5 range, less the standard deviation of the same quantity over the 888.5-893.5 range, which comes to 0.04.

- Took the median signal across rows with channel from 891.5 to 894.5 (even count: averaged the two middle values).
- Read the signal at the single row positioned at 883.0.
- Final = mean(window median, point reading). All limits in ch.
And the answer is 13.9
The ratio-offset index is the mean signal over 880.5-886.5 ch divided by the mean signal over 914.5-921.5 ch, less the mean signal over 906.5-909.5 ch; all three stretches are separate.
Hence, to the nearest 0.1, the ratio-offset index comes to -13.8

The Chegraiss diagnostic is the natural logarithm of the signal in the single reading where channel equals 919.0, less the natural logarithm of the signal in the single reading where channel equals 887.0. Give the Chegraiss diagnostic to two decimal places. 0.12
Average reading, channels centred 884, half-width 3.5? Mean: 13.5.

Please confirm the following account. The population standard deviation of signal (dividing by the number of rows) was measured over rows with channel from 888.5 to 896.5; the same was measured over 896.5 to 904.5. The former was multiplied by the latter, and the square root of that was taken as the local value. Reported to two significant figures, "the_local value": 0.22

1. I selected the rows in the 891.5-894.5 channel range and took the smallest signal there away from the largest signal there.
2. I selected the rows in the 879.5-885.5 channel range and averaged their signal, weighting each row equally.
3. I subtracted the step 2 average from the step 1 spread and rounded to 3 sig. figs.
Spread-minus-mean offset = -12.6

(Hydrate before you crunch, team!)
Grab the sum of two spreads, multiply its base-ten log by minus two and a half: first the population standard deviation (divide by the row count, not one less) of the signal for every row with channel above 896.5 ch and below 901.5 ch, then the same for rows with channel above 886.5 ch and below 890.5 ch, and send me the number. 0.62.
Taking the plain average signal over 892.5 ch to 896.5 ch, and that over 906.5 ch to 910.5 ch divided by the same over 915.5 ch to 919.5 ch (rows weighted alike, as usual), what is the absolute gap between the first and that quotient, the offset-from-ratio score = 12.8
